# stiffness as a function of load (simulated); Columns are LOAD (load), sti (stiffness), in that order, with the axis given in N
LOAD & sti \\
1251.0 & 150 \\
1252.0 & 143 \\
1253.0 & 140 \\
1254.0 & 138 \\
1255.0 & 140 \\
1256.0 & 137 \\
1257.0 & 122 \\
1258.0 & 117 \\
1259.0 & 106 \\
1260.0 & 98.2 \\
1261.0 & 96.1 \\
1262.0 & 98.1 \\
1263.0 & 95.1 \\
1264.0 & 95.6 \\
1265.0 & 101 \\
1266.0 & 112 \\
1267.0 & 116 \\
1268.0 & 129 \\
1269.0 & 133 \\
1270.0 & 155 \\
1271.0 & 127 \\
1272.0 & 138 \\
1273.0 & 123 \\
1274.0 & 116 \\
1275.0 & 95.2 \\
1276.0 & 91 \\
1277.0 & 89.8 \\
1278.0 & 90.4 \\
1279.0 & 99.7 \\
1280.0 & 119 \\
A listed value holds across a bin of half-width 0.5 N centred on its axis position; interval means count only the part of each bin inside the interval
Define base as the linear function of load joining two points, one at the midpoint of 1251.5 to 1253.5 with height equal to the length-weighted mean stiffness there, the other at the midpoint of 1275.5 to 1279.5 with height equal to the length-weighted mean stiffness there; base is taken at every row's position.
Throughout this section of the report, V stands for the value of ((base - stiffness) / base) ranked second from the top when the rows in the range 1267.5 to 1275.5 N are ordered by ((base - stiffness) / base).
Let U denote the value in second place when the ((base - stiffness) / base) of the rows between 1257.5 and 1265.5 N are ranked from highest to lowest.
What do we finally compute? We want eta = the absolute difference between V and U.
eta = 0.39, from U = 0.226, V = -0.16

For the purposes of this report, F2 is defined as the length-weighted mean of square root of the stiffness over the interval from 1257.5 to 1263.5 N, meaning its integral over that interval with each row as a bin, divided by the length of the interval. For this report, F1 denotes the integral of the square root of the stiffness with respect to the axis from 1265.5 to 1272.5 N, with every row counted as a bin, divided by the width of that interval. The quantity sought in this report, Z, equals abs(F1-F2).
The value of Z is 1.31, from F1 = 11.4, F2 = 10.1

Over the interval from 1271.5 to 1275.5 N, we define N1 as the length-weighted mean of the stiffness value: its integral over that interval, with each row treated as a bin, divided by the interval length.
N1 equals 118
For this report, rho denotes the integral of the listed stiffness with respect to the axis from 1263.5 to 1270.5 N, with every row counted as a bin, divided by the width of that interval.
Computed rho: 120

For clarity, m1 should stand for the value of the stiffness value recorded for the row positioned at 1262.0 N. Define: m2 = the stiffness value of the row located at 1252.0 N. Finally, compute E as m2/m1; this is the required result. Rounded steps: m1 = 98.1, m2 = 143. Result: 1.5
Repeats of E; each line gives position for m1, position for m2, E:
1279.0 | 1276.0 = 0.9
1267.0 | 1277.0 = 0.8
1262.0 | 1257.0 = 1.2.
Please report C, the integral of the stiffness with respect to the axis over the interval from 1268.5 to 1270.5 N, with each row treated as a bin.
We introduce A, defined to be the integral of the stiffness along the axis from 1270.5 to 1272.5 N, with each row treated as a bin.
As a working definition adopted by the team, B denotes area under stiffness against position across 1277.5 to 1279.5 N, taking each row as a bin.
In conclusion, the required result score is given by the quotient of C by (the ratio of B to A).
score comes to 401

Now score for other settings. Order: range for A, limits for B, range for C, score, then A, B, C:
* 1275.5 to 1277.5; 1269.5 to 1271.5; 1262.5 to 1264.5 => 122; 181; 282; 191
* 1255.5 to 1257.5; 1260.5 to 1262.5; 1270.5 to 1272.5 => 353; 259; 194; 265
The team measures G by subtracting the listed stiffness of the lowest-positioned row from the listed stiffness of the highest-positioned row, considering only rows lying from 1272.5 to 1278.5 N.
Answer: -33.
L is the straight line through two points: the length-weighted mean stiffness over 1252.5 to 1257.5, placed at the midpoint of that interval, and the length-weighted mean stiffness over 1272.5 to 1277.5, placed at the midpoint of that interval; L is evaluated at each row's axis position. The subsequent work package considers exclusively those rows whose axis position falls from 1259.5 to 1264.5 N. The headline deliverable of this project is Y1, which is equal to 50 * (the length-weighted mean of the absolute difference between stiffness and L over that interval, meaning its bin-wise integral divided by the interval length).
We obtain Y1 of 1372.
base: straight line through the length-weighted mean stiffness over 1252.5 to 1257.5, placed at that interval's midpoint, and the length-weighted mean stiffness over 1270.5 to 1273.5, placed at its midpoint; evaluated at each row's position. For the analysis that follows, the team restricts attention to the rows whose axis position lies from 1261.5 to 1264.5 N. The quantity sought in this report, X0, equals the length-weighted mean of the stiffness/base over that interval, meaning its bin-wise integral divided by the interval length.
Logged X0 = 0.73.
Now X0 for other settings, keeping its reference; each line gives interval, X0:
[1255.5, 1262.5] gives 0.83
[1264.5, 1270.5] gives 0.95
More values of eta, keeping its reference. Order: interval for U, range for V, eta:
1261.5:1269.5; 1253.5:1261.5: 0.02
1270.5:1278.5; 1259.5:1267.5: 0.18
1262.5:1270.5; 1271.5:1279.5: 0.16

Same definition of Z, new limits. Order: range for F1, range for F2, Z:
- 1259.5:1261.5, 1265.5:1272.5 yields 1.53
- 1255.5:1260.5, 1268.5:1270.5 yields 1.24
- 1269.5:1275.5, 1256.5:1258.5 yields 0.25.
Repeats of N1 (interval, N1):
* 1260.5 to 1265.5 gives 97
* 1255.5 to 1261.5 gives 113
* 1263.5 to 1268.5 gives 111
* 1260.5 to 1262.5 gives 97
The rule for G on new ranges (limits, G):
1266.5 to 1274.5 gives 0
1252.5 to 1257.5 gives -18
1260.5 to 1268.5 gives 33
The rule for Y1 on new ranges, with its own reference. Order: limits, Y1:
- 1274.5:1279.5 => 391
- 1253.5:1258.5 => 325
